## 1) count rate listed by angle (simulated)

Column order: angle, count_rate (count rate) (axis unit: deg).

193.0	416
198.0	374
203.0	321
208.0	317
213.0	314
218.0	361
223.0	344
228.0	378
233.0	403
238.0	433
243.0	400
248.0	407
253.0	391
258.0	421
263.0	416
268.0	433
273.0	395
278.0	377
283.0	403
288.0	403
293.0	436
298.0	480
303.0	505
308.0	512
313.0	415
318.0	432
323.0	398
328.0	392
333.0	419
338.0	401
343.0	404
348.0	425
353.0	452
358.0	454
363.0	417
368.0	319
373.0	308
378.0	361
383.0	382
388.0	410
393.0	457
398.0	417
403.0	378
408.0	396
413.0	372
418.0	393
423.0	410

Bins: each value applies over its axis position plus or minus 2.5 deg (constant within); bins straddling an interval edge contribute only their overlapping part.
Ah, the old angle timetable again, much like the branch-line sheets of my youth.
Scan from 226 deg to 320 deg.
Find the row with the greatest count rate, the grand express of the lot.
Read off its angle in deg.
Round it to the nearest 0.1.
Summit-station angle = 308.0 deg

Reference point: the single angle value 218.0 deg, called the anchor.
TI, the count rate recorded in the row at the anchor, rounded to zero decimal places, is 361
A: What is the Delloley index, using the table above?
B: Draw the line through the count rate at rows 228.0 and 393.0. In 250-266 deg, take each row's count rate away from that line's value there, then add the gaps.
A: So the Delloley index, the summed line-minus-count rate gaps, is -51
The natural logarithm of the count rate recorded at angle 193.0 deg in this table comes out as 6.03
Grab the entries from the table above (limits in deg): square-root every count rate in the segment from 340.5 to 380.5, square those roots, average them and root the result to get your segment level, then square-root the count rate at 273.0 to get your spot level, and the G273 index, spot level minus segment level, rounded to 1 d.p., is 0.1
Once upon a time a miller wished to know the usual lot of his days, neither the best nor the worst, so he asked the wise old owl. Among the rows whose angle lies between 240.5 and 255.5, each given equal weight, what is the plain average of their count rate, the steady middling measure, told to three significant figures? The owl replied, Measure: 399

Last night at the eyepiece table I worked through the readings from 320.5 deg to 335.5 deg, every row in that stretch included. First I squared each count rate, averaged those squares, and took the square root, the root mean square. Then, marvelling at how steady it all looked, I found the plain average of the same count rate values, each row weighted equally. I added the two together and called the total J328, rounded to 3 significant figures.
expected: 806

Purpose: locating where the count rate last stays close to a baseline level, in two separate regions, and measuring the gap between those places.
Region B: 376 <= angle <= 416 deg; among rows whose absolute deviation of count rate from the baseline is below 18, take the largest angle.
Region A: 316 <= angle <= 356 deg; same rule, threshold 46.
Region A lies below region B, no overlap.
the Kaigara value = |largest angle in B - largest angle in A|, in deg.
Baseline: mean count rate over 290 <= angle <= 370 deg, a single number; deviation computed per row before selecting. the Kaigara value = 45 deg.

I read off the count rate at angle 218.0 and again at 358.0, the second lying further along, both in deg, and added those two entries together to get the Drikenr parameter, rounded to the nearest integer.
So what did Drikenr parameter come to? 815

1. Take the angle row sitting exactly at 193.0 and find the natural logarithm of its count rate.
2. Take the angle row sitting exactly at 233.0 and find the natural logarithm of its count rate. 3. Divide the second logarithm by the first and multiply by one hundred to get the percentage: 99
